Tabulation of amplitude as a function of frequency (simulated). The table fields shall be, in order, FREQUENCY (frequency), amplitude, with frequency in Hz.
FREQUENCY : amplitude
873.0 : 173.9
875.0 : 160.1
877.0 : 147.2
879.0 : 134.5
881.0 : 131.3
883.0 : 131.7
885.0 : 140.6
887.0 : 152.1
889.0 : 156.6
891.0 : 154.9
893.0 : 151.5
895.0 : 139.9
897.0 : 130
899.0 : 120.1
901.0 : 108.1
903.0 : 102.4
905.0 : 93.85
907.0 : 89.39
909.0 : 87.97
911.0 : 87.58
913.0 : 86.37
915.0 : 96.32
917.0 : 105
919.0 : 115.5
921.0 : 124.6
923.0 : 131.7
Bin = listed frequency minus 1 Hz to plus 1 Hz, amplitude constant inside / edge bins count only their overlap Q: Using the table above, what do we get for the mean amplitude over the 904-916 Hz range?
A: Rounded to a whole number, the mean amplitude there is 90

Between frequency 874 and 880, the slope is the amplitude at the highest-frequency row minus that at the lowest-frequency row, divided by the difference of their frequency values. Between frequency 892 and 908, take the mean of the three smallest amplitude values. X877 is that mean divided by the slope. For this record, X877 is -15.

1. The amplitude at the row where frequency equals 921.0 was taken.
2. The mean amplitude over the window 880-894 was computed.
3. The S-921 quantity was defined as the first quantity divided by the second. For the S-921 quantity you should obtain 0.86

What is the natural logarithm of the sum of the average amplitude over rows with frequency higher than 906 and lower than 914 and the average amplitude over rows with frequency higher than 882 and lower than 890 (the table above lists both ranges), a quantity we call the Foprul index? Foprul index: 5.45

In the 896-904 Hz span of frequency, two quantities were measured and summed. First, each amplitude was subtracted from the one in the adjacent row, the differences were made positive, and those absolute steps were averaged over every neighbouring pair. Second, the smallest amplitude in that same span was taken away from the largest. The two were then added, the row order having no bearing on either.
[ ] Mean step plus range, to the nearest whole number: 37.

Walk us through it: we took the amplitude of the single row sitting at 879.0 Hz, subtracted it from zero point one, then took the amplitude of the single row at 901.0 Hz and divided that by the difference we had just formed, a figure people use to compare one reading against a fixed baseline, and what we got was -0.80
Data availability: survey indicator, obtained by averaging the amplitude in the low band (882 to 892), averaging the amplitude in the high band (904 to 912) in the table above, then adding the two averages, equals 237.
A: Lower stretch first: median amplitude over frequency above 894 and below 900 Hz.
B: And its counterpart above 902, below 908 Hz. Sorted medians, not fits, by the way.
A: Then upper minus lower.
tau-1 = -36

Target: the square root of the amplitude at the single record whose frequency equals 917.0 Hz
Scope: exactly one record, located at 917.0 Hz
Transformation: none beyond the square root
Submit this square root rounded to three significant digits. 10.2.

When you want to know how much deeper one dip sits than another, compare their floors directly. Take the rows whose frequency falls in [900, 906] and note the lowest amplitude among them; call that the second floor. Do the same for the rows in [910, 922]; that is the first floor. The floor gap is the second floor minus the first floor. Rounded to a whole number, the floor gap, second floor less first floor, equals 7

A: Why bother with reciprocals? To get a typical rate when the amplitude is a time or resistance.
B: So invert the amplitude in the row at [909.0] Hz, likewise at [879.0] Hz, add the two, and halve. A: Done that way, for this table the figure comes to 0.0094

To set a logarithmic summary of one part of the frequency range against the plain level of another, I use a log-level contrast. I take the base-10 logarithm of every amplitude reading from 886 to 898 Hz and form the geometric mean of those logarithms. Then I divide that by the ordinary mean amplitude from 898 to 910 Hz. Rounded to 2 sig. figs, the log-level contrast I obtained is 0.022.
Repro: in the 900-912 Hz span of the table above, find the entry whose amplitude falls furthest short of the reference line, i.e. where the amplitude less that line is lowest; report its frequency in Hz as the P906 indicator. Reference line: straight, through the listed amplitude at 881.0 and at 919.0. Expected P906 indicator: 909.0 Hz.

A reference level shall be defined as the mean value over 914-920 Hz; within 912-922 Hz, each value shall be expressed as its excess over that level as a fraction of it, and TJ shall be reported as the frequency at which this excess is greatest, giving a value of 921.0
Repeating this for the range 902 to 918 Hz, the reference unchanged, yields 917.0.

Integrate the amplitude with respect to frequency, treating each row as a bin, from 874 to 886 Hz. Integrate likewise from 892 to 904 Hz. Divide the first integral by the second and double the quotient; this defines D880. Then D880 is 2.25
